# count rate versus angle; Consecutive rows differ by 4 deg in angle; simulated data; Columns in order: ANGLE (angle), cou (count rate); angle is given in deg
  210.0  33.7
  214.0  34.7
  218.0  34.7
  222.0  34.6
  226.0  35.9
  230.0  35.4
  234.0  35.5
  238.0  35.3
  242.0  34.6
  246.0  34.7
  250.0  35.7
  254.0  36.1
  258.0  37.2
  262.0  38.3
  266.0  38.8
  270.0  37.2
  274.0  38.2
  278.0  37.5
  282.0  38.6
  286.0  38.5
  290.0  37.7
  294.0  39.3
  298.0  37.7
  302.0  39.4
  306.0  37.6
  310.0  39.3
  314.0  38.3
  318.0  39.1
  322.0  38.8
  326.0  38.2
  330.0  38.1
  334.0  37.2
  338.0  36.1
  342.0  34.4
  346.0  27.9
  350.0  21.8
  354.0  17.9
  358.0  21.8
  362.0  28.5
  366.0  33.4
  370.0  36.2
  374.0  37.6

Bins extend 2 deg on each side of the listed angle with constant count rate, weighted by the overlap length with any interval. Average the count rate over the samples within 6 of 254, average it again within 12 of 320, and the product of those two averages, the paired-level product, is 1404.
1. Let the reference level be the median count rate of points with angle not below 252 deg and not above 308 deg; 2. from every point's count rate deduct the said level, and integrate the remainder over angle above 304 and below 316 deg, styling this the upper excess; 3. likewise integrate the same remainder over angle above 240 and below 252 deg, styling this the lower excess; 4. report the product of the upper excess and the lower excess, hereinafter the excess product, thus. -191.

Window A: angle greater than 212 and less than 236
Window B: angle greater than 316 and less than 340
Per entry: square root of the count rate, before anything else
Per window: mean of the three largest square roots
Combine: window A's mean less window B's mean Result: -0.25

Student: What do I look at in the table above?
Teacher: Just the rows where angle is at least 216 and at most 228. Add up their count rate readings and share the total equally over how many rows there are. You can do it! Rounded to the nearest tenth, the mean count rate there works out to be 35.1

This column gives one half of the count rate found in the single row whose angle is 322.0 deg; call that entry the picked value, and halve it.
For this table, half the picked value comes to 19.4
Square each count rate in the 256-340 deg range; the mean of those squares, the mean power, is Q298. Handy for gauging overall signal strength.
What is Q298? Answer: 1456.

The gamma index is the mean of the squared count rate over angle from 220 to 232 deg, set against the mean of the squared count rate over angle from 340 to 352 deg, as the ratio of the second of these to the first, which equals 0.65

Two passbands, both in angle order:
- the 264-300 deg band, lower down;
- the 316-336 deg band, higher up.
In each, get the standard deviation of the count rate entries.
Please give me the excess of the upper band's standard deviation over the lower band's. 0.0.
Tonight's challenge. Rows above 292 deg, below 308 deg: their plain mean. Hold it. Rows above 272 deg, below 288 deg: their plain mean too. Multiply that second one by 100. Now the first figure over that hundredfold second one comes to 0.0101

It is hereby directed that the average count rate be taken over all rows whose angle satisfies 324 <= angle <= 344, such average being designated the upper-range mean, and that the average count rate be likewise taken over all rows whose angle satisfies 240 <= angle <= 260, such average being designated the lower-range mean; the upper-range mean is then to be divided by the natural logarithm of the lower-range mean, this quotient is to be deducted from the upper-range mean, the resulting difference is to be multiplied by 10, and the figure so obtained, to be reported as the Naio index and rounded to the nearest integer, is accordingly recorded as 265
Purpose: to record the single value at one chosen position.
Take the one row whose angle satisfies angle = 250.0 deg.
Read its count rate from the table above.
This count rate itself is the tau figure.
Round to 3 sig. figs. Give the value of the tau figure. 35.7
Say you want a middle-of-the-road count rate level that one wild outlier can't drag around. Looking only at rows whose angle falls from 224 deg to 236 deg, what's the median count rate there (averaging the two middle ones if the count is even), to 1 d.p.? 35.5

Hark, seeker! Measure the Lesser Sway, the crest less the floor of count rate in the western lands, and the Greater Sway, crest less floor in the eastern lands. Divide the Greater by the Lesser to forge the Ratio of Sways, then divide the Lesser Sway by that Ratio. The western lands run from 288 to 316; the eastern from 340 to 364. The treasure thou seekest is 0.2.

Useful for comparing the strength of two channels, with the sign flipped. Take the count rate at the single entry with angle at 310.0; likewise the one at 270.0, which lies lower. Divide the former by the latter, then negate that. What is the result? -1.06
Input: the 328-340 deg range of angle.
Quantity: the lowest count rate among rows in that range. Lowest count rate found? 36.1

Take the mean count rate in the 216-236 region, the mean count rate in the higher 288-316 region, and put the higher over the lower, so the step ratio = 1.09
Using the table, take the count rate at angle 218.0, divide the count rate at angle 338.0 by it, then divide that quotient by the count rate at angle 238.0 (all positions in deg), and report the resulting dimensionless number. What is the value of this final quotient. 0.0295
